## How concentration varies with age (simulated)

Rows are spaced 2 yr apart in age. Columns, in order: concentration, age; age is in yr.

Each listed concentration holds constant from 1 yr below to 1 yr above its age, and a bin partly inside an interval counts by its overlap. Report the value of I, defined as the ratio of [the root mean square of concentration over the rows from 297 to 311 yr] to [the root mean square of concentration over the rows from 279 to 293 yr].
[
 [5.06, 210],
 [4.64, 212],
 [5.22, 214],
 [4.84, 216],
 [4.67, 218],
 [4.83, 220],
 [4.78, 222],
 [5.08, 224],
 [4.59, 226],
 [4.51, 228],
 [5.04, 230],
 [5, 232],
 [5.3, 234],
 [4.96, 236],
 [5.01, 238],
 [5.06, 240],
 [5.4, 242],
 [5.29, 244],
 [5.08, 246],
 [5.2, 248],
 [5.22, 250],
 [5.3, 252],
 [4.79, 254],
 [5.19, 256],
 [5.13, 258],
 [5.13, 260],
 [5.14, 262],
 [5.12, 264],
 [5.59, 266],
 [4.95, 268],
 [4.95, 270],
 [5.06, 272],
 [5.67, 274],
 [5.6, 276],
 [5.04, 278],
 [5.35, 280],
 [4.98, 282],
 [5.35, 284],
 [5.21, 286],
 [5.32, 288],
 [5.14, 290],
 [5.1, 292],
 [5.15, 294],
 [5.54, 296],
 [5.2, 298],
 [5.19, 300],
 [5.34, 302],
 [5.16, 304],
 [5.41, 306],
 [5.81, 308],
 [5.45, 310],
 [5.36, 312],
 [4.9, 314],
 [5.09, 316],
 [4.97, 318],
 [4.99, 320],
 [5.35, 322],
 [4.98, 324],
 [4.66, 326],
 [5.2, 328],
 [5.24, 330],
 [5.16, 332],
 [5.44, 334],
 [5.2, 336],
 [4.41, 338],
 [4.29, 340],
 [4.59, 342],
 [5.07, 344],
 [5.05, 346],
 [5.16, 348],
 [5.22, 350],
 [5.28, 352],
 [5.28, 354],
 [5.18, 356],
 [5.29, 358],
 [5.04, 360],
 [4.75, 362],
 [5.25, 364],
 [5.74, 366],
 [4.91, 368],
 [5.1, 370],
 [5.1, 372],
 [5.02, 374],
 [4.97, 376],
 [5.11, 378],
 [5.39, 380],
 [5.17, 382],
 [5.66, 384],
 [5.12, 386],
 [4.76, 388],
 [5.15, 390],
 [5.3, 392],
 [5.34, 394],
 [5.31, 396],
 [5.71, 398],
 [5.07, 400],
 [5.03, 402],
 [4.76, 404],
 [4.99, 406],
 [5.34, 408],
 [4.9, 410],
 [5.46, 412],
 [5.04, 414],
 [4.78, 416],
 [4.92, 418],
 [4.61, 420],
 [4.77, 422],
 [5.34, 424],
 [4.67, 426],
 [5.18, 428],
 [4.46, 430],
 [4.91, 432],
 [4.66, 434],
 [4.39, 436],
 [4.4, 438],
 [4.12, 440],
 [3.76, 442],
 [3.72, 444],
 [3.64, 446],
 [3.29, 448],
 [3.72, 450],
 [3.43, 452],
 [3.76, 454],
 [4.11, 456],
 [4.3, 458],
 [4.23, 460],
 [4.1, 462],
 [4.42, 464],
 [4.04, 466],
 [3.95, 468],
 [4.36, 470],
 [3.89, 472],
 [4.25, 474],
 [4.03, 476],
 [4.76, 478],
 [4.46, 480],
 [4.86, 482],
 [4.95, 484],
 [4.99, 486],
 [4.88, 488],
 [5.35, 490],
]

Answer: 1.03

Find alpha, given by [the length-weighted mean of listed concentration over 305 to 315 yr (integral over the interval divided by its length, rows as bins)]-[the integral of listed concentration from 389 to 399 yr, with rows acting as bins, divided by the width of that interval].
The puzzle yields 0.02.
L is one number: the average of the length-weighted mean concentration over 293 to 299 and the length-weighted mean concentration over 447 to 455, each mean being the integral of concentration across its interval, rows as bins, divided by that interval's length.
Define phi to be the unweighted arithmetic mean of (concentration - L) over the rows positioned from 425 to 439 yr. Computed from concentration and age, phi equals 0.24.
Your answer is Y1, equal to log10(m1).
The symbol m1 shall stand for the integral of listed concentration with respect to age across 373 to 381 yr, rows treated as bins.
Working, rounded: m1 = 41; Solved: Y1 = 1.61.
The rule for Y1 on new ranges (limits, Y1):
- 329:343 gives 1.84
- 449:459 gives 1.59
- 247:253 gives 1.50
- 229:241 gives 1.78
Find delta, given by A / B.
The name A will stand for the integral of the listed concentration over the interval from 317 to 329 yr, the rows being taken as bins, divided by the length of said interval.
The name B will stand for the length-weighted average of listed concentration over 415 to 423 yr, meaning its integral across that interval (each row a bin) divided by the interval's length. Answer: 1.05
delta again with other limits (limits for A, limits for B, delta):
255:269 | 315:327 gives 1.03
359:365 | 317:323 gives 0.98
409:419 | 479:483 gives 1.08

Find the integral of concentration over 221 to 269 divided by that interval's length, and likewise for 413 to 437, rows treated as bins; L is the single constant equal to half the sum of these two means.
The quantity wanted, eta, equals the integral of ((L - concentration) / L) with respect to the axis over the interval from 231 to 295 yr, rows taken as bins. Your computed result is -3.1 yr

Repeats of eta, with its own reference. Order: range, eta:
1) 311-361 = -1.1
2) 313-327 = -0.1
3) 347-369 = -1.1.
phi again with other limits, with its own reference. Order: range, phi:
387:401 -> 0.81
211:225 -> 0.44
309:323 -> 0.74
